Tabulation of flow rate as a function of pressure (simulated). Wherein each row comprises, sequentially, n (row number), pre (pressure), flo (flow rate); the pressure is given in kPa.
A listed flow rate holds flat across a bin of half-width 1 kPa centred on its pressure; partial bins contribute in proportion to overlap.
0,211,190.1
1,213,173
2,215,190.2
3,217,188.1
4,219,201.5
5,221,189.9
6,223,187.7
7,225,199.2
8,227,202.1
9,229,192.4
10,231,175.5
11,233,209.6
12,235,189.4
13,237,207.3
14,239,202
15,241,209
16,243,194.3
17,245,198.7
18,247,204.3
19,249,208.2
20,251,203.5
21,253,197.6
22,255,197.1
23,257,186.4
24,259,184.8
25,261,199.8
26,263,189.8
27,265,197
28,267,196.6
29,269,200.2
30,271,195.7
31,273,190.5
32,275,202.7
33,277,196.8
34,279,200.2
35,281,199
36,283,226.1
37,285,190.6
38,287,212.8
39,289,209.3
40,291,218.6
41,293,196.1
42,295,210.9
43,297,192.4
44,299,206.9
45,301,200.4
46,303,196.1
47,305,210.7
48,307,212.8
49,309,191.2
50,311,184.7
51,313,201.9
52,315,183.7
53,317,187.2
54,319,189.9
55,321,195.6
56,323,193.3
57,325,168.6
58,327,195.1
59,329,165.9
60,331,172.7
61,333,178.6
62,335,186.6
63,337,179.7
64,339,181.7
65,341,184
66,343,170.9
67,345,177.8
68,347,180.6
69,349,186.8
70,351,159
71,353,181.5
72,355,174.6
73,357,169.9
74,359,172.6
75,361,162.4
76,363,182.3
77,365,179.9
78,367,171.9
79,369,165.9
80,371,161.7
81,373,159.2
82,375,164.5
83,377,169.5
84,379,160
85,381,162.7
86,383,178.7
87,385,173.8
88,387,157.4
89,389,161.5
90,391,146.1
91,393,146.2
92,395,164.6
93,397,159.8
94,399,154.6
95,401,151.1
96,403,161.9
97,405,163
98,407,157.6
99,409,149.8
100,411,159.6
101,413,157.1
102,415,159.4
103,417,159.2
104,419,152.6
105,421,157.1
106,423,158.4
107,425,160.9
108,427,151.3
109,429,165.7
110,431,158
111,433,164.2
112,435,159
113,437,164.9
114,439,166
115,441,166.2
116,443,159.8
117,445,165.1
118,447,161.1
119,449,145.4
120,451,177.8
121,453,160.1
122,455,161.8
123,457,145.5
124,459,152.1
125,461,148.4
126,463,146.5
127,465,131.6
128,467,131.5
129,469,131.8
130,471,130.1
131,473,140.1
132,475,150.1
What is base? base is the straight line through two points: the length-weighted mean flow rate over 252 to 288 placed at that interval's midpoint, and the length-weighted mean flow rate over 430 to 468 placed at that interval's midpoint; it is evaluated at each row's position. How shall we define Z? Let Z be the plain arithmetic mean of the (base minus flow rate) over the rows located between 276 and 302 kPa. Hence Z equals -11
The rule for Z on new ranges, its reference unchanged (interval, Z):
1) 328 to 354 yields 4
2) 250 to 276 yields 4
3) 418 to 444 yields 0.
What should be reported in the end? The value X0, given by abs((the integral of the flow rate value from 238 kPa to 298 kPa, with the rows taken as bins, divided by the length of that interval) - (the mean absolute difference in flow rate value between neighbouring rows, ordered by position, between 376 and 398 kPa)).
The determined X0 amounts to 191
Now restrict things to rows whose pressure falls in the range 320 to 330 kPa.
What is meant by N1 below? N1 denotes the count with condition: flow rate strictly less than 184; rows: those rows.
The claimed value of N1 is 2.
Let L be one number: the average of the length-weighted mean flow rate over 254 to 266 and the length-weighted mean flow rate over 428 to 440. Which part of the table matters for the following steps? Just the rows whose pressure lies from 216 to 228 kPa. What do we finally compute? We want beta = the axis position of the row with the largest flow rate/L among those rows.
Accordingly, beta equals 227 kPa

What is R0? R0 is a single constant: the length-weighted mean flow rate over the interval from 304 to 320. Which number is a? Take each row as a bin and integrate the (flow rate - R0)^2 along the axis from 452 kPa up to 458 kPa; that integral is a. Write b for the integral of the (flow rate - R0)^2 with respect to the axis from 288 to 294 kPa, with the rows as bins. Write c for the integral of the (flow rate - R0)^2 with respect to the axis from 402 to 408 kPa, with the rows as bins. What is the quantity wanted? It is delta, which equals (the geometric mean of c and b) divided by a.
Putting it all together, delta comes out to 0.3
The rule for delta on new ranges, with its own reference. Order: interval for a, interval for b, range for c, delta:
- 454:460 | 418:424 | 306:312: 0.3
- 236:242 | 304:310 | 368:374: 3.6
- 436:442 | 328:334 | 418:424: 1.1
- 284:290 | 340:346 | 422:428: 4.1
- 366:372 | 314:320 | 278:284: 0.2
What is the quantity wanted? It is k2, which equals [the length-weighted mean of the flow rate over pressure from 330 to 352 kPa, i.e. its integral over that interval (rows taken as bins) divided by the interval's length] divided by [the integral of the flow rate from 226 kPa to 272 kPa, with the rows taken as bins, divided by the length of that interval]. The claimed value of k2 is 0.90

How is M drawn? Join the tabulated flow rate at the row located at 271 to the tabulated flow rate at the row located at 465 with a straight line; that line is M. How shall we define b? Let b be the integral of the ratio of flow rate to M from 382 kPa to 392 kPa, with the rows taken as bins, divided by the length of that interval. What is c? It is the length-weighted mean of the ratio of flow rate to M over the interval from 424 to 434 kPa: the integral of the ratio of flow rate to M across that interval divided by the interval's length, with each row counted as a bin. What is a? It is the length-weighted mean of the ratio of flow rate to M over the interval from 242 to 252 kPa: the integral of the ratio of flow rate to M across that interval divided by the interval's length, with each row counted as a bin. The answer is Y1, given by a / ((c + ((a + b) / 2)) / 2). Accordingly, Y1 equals 0.93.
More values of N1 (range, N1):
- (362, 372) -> 5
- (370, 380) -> 5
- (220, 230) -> 0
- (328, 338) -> 4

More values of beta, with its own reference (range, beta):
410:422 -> 411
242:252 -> 249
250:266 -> 251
